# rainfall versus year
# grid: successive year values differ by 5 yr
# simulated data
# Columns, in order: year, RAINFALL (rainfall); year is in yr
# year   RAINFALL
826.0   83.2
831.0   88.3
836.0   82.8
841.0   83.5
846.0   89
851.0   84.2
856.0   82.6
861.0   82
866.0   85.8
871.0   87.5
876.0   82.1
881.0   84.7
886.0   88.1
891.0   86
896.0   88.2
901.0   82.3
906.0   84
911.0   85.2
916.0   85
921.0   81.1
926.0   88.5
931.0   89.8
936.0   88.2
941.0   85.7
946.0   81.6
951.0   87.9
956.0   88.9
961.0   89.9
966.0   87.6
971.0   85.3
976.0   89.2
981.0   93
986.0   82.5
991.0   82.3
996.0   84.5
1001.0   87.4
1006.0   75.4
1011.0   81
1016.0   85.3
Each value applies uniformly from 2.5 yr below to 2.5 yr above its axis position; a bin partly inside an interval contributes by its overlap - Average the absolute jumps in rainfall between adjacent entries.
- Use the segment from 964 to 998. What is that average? 3.8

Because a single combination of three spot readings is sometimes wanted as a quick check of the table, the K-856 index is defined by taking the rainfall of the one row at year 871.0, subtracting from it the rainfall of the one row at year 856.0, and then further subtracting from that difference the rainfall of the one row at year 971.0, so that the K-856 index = -80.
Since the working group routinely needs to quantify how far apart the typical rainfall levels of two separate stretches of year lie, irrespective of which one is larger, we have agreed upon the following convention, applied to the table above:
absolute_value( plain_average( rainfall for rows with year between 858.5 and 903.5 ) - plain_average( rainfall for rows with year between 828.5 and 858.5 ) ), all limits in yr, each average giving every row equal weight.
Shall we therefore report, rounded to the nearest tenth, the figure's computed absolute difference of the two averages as 0.1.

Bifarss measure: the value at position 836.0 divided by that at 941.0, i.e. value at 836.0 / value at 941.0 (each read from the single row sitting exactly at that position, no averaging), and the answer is 0.97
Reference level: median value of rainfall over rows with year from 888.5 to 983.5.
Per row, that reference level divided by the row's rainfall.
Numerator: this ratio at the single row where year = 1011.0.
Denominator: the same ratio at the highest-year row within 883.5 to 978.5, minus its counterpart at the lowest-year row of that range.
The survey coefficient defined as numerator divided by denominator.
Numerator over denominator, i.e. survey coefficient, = -88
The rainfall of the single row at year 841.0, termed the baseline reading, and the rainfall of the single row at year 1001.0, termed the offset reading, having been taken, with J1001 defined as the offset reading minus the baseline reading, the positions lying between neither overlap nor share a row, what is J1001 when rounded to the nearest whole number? 4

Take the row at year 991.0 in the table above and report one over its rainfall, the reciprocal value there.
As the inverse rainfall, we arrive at 0.0122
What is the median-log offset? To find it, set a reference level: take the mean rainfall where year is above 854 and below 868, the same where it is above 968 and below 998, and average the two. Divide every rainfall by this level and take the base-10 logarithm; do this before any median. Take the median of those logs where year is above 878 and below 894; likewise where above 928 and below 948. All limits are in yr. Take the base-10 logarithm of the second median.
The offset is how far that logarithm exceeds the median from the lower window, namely -1.97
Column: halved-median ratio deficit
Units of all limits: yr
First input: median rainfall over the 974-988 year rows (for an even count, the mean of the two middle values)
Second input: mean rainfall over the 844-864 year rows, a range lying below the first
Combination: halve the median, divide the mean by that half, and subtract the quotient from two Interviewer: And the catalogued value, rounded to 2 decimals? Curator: 0.11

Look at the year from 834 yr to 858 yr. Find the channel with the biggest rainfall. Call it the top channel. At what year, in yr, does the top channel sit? 846.0 yr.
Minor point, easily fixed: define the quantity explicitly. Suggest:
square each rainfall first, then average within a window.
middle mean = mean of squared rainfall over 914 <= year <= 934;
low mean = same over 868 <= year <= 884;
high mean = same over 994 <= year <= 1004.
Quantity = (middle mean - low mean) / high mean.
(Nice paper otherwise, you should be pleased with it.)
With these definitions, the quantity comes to 0.03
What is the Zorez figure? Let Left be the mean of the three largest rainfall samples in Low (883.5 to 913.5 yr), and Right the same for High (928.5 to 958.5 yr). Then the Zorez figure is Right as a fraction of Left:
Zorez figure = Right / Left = 1.02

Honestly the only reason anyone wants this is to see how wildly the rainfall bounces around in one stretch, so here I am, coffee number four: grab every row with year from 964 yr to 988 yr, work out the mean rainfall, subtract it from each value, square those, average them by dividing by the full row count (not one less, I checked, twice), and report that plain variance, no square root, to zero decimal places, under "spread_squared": 13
